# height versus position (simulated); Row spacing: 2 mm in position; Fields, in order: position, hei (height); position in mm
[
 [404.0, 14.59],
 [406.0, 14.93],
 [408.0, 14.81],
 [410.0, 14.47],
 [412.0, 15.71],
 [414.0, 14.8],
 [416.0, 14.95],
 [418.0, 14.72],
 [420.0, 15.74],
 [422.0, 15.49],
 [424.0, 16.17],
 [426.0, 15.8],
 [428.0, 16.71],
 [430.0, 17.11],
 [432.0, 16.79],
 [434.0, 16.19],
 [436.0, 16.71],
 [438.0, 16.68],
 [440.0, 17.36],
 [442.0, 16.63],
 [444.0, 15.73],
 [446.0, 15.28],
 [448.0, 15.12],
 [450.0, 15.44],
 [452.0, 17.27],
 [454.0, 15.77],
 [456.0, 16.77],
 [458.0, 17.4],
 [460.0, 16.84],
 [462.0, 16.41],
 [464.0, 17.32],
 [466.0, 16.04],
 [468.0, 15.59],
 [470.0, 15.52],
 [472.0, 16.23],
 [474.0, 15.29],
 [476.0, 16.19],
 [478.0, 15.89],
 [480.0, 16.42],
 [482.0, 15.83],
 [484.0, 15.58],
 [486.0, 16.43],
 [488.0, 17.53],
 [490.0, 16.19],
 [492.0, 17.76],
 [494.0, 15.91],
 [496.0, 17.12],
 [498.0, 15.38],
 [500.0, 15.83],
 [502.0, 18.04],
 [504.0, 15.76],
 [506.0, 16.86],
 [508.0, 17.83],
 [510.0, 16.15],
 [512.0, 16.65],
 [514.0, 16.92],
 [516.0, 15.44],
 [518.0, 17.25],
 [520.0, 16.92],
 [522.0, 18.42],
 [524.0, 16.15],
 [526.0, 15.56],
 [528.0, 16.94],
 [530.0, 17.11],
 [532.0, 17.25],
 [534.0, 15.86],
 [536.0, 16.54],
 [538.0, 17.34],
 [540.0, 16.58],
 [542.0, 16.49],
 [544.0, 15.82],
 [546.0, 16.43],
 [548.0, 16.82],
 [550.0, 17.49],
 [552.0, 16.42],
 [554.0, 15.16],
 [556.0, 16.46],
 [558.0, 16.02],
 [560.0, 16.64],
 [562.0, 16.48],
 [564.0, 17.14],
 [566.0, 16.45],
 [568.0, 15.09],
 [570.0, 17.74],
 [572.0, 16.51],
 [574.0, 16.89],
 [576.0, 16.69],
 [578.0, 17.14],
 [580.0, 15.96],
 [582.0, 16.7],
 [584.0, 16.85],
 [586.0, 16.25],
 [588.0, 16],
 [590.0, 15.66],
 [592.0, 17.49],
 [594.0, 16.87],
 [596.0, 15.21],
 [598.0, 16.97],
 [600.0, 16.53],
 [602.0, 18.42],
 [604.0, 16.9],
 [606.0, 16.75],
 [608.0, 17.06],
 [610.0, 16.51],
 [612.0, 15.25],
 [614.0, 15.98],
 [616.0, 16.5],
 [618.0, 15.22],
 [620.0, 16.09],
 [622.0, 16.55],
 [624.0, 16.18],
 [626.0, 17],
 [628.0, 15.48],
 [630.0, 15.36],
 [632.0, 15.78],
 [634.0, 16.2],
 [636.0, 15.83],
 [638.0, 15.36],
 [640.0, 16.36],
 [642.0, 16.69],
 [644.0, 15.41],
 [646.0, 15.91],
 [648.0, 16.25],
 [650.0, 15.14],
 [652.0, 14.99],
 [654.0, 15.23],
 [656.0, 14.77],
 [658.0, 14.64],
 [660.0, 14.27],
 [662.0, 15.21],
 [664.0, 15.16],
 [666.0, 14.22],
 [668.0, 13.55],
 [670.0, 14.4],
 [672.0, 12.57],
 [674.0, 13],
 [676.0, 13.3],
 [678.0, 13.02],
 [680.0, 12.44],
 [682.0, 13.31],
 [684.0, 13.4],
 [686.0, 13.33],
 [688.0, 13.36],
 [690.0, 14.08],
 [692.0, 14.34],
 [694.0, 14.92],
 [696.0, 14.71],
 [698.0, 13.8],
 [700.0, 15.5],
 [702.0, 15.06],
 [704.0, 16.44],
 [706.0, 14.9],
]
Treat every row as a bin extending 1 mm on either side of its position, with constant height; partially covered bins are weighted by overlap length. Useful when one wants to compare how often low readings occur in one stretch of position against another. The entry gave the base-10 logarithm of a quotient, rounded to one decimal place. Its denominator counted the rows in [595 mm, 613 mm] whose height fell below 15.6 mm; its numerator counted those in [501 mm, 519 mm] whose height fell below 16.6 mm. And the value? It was 0.2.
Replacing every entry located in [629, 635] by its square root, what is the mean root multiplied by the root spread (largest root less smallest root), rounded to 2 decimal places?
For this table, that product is 0.42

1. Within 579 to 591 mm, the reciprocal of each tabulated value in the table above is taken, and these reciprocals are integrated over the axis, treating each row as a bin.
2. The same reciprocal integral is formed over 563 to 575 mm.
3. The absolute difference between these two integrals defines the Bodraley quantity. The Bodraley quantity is 0.016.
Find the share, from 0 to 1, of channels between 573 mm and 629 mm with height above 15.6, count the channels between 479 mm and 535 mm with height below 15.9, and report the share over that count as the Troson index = 0.107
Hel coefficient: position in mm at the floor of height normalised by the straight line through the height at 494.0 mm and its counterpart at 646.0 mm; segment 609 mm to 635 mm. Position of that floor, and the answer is 618.0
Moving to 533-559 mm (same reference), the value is 554.0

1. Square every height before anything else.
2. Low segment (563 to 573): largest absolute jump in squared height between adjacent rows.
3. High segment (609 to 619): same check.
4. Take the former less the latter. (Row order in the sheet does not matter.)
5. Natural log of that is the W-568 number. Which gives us 3.8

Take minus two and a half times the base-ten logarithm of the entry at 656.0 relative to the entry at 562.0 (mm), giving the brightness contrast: 0.12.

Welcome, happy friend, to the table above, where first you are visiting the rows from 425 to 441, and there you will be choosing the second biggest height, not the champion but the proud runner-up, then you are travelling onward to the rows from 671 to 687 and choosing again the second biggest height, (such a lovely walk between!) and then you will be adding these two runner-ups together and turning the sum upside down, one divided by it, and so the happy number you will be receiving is 0.0329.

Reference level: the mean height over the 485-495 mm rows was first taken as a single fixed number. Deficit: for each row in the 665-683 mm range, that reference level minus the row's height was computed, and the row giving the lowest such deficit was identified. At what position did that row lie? 670.0 mm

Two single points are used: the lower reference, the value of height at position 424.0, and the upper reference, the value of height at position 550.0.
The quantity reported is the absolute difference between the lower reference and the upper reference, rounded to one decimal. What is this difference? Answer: 1.3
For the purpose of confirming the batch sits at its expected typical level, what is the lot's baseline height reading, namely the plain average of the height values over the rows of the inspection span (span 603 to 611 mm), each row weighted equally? 16.8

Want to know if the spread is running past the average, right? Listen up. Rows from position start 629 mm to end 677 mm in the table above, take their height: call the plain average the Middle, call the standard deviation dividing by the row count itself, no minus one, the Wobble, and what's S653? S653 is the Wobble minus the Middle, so -13.9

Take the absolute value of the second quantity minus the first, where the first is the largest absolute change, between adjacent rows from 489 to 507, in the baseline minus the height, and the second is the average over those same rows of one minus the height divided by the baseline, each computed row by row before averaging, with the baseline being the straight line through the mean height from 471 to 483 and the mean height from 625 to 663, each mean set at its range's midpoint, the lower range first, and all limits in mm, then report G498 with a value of 2.3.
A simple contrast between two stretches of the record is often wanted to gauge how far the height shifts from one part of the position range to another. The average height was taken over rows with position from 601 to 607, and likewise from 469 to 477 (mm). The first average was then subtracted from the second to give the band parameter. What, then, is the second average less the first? -1.5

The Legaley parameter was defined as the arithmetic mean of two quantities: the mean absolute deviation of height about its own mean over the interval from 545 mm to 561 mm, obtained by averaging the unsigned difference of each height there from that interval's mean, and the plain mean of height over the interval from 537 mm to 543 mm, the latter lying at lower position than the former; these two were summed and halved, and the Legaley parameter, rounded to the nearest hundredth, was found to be 8.61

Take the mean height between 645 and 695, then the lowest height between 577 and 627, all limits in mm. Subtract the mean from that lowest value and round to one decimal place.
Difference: 1.0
